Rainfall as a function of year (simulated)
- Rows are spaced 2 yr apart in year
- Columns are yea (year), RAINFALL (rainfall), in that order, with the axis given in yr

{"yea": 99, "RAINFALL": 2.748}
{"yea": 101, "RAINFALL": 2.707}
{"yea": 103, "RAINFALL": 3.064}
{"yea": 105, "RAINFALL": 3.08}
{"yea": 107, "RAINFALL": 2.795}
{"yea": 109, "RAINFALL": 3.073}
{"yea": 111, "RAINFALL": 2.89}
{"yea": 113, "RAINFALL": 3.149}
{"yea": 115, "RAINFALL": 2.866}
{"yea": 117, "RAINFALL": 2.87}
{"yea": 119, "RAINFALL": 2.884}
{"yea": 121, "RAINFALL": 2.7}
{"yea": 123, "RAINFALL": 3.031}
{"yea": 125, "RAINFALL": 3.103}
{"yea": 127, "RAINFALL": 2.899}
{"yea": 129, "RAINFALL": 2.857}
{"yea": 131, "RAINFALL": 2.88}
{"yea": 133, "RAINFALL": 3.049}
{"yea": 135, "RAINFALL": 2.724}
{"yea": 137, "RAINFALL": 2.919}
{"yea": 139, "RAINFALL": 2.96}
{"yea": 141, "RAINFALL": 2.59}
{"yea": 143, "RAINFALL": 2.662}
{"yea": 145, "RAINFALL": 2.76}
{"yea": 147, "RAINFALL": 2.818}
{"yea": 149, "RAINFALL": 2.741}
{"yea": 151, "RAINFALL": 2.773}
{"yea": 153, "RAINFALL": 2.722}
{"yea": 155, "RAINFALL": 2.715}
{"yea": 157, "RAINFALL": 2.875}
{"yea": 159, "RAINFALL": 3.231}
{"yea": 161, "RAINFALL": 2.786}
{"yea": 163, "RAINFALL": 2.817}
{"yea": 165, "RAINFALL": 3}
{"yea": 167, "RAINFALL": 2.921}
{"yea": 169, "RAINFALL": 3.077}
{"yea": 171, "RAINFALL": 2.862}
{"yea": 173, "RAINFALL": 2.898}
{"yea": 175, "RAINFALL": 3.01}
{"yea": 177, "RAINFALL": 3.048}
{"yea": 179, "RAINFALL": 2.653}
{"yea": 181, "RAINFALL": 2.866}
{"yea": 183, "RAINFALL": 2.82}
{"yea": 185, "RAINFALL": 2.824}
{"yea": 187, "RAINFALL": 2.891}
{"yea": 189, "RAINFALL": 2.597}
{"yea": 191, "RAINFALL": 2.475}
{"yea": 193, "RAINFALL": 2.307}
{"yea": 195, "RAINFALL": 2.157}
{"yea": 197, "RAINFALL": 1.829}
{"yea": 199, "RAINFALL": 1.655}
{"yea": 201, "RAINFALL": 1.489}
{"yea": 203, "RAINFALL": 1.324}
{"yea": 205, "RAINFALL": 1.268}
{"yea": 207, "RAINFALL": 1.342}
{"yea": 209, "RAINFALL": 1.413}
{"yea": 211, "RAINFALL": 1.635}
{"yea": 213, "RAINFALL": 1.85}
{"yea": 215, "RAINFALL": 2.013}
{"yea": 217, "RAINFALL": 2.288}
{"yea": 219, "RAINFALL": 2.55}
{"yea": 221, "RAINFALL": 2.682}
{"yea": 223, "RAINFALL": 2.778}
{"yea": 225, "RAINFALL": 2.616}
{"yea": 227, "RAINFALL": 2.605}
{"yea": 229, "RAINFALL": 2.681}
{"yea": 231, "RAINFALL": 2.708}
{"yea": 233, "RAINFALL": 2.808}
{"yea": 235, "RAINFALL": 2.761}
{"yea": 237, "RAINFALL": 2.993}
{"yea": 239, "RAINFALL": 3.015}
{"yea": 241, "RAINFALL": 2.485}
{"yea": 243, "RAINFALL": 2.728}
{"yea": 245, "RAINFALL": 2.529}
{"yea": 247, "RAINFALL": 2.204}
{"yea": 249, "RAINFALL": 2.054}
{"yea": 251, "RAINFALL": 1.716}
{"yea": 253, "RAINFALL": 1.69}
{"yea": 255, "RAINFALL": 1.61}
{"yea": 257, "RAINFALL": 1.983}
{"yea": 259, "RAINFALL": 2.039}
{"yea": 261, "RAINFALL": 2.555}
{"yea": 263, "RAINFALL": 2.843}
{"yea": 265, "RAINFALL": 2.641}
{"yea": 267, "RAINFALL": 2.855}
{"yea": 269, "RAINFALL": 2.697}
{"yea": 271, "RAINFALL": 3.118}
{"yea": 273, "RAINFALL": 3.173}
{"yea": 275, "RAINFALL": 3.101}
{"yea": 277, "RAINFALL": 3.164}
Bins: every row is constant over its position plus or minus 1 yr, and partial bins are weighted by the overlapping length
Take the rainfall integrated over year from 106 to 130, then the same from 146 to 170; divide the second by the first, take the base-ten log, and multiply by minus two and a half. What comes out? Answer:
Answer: 0.0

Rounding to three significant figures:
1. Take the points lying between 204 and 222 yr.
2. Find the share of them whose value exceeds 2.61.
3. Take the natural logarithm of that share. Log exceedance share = -2.20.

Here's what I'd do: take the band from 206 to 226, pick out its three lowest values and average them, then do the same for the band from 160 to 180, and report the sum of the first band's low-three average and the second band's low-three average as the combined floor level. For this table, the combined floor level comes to 4.2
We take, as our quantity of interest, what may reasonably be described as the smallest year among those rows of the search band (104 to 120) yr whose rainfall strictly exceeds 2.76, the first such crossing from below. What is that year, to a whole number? 105 yr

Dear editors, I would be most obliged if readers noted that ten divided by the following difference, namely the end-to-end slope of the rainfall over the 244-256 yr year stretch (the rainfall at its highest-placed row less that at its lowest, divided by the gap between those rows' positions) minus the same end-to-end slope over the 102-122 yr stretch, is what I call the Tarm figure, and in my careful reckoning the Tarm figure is -140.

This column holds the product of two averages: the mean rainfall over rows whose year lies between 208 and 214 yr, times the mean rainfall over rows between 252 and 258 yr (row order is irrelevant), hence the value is 3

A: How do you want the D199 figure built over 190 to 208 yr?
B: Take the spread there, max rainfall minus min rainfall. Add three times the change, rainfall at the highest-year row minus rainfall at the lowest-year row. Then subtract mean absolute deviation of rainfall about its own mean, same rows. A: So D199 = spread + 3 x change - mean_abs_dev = -2.6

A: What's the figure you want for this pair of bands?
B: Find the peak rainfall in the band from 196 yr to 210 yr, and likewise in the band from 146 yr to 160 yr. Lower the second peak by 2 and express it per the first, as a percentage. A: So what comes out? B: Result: 67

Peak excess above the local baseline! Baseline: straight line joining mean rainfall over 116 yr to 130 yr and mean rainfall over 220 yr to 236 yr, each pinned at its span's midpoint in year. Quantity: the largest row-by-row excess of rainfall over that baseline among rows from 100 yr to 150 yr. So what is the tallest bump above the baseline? 0.22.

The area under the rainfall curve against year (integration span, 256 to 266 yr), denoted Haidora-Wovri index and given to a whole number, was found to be 24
